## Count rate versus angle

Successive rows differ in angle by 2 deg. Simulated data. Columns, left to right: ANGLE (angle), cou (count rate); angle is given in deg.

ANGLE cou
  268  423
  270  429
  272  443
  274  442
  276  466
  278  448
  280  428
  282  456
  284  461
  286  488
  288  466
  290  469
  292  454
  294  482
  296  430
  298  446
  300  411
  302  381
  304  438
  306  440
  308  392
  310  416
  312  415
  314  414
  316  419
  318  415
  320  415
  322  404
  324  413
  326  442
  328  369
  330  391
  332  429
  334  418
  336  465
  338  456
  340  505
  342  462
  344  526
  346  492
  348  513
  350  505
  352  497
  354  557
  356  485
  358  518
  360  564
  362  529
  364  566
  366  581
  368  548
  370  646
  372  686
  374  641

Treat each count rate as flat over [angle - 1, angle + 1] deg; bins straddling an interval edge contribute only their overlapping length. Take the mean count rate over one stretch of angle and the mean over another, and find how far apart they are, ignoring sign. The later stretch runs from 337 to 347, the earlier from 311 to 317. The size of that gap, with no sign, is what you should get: 72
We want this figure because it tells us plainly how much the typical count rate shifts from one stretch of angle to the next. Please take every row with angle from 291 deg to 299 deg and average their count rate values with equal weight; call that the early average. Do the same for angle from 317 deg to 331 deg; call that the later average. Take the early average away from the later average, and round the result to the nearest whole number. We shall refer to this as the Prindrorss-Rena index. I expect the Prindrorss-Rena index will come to -46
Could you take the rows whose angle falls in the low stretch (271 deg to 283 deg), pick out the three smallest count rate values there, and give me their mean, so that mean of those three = 438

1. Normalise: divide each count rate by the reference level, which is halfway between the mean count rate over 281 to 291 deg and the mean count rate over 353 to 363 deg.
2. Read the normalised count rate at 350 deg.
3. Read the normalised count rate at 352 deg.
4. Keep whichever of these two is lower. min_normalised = 1.00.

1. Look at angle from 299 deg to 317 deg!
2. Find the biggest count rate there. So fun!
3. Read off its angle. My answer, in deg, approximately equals 306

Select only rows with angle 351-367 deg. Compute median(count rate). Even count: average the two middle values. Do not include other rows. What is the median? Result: 543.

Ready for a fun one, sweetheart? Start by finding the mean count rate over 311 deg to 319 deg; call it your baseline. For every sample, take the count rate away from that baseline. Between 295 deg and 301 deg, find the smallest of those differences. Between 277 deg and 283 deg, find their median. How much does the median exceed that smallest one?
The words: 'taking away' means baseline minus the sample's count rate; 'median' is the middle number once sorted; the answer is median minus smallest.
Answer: -2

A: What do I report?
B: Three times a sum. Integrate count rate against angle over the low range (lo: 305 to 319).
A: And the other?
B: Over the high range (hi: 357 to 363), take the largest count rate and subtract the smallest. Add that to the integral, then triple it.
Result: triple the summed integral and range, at 17604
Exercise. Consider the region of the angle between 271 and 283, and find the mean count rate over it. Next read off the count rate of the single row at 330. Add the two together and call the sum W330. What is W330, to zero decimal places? 838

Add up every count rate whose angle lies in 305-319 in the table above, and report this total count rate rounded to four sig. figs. 2911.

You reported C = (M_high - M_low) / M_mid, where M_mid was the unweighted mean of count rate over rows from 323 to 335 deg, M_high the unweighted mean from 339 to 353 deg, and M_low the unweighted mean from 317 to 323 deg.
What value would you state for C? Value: 0.22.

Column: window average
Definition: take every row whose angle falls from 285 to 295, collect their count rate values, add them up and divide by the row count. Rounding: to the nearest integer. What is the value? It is 472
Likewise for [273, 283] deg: 448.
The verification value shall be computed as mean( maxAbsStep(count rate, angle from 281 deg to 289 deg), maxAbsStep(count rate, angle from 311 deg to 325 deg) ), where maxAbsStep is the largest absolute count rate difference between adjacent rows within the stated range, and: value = 19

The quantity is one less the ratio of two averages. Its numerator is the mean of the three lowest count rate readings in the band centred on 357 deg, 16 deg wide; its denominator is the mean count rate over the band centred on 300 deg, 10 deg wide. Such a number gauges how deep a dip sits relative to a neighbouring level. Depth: -0.177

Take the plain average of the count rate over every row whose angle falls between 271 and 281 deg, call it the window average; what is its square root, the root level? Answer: 21.1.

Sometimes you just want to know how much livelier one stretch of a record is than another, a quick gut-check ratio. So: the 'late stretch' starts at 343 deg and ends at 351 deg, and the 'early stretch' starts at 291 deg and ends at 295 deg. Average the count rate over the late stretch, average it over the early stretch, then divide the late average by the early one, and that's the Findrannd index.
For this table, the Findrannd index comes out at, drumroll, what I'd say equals 1.09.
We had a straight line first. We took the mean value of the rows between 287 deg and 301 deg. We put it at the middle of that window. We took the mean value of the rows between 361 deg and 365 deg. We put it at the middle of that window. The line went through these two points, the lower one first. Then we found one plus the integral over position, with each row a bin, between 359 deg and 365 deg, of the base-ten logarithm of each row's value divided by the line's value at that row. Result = 1.0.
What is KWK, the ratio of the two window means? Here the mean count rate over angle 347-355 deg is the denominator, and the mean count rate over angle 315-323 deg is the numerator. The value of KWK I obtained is 0.80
